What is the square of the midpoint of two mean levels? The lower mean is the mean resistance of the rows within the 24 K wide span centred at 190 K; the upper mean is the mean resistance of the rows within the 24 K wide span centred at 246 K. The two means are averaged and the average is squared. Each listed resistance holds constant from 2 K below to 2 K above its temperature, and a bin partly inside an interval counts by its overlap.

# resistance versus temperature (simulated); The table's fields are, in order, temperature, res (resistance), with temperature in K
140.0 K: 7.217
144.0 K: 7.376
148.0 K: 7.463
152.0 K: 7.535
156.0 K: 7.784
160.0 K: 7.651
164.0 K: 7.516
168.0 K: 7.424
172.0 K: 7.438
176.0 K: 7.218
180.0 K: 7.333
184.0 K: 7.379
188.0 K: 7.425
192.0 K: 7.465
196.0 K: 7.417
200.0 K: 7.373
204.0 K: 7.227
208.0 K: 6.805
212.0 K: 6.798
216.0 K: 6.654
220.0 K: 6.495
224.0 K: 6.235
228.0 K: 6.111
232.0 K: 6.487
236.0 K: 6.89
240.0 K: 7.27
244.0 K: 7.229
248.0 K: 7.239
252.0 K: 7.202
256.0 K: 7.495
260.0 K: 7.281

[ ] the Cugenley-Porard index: 53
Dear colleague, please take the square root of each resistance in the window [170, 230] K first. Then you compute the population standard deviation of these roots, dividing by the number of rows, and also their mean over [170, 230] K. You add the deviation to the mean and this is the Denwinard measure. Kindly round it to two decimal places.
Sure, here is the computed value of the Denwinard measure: 2.74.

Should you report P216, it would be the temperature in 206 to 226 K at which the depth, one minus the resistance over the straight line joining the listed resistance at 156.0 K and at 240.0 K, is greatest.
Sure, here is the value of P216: 224.0 K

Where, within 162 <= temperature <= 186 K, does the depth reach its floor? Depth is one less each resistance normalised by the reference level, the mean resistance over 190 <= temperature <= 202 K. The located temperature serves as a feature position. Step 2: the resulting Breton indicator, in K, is 164.0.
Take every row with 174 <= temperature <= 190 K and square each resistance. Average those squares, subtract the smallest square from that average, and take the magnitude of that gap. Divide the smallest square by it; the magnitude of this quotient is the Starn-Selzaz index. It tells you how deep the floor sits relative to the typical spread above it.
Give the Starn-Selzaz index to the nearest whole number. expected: 30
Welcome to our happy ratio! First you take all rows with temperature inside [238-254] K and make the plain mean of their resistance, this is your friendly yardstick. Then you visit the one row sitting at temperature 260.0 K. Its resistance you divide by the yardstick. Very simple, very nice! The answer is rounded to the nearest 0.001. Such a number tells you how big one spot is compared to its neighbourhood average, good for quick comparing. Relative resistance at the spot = 1.006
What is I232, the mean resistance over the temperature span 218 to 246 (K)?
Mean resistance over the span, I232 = 6.7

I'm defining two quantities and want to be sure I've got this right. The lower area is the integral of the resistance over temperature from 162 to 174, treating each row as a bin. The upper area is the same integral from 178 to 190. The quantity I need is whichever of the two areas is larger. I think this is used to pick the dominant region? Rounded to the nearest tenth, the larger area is 89.5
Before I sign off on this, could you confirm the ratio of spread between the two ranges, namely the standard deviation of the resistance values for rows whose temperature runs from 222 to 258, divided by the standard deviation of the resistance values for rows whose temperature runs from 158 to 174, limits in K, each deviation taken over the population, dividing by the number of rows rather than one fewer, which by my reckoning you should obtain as 5.3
